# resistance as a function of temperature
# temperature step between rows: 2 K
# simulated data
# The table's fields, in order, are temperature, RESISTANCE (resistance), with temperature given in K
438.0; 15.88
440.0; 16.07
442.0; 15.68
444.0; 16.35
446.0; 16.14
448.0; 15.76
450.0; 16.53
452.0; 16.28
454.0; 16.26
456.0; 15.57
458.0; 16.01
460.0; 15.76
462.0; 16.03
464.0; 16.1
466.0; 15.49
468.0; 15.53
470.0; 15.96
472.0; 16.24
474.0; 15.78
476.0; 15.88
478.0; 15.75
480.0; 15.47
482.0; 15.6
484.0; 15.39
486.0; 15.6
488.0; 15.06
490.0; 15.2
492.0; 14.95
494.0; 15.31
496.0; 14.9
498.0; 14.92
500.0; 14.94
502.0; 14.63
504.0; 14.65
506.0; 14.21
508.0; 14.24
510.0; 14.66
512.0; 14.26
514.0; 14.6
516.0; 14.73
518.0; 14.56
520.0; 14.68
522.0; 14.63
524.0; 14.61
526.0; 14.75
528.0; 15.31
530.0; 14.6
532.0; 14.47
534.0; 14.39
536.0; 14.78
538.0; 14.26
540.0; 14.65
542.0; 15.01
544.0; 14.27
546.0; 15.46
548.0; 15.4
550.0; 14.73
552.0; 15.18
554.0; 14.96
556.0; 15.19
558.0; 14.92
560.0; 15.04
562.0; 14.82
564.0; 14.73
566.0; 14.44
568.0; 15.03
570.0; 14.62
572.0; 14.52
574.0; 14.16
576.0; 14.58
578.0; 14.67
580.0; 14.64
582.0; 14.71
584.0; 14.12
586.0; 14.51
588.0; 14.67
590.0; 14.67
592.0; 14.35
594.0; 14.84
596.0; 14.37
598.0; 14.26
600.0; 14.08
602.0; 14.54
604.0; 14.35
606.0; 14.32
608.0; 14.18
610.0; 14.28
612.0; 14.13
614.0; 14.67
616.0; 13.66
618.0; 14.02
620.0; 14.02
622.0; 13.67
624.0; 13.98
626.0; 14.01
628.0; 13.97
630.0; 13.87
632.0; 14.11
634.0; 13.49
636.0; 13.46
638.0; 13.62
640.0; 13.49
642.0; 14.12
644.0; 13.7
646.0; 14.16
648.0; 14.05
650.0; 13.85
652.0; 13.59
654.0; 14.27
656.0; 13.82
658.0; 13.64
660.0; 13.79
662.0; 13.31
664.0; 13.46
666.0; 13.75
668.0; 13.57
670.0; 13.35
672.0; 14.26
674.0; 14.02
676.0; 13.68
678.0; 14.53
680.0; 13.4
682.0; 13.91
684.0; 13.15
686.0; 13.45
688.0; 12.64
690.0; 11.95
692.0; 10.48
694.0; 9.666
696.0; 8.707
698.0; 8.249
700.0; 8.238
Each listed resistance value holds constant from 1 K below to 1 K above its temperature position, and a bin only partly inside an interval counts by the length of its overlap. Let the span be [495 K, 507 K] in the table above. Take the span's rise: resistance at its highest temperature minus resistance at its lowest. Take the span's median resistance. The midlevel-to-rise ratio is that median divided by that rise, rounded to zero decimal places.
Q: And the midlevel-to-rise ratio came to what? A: -21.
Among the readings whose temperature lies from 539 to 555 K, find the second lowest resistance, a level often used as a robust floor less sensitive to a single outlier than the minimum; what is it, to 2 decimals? 14.65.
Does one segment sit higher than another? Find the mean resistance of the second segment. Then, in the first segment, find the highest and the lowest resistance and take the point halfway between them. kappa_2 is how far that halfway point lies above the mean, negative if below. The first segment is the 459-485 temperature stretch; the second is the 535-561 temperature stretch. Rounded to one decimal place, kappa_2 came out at 0.9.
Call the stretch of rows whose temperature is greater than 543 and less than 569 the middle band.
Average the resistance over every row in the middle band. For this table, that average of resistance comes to 14.9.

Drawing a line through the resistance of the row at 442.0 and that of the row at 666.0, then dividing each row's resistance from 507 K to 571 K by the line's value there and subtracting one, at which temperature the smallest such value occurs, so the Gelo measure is 508.0 K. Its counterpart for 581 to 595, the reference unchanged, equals 584.0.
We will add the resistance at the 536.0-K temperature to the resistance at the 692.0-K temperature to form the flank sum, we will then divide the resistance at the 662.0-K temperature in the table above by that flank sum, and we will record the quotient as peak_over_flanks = 0.527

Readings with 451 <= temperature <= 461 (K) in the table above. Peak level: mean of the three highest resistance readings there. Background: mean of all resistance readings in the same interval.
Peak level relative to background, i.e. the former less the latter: 0.207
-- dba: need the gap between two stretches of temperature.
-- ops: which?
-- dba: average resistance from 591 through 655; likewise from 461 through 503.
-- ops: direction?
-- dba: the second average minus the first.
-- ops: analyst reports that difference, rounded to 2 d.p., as 1.42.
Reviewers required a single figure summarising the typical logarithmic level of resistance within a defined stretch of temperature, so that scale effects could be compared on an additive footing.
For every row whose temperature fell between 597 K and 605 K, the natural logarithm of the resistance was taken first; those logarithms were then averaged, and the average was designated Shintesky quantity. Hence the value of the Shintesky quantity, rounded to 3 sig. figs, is 2.66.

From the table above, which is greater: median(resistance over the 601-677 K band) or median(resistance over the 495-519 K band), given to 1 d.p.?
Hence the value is 14.6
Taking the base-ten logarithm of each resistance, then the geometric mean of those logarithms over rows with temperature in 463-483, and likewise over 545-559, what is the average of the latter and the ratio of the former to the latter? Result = 1.10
